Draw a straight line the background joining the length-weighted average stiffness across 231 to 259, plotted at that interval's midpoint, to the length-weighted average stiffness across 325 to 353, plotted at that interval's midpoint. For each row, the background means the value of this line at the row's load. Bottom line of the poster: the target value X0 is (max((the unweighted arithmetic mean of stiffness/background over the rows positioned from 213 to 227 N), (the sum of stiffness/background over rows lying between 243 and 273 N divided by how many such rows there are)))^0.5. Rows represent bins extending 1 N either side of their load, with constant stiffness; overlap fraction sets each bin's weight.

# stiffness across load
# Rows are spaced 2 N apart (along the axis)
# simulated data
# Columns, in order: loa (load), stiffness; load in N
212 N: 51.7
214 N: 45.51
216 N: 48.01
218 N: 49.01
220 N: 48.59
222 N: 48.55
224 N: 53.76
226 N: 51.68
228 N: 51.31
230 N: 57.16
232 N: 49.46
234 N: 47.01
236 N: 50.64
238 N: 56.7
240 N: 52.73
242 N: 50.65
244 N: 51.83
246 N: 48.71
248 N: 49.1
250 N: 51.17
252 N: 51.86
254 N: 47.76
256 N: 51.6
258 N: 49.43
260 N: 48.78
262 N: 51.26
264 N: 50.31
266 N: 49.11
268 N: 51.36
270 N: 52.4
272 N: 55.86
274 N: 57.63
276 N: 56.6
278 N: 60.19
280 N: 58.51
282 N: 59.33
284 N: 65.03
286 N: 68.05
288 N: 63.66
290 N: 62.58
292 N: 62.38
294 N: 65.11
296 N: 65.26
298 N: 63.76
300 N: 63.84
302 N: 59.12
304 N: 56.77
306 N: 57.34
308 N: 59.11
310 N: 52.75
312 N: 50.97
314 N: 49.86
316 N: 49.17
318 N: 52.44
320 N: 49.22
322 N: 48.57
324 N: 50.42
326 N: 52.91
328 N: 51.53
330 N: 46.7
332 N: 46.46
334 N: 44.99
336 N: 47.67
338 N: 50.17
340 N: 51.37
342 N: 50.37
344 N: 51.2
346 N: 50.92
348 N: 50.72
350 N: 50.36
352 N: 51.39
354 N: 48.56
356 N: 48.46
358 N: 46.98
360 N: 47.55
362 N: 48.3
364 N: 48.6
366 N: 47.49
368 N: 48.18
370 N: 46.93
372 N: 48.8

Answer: 1.00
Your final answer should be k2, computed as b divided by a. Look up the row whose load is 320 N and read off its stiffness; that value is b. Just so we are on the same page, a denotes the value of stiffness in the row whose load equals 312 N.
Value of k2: 0.97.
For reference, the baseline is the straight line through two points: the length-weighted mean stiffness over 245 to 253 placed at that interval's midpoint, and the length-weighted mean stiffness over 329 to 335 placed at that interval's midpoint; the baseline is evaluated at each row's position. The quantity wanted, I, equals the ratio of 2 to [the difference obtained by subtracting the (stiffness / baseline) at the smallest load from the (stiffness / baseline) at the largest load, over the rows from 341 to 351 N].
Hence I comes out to 208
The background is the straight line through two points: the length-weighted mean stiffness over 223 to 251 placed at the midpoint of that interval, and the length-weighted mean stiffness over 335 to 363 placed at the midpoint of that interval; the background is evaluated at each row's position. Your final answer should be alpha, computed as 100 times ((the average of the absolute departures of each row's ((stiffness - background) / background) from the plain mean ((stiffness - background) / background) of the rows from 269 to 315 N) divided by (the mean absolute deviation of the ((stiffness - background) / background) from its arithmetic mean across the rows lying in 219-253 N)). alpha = 199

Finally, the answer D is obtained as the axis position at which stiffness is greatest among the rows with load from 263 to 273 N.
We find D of 272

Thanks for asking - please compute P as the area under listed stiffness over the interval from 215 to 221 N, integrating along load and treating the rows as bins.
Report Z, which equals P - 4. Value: 287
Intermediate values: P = 291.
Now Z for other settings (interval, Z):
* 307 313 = 322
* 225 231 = 316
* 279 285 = 362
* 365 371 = 281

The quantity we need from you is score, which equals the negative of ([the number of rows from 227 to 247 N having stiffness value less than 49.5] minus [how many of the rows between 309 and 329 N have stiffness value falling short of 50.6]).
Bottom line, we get 2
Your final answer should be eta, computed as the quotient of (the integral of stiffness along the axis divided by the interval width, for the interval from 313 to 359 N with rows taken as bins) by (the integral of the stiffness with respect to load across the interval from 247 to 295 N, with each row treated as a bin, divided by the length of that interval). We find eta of 0.89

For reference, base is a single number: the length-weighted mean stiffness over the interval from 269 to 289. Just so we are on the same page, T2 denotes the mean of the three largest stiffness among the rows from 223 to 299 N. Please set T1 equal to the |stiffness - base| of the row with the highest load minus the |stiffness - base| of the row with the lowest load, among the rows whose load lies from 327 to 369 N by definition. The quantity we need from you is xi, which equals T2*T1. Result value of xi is 222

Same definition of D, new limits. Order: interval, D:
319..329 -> 326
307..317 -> 308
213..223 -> 218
